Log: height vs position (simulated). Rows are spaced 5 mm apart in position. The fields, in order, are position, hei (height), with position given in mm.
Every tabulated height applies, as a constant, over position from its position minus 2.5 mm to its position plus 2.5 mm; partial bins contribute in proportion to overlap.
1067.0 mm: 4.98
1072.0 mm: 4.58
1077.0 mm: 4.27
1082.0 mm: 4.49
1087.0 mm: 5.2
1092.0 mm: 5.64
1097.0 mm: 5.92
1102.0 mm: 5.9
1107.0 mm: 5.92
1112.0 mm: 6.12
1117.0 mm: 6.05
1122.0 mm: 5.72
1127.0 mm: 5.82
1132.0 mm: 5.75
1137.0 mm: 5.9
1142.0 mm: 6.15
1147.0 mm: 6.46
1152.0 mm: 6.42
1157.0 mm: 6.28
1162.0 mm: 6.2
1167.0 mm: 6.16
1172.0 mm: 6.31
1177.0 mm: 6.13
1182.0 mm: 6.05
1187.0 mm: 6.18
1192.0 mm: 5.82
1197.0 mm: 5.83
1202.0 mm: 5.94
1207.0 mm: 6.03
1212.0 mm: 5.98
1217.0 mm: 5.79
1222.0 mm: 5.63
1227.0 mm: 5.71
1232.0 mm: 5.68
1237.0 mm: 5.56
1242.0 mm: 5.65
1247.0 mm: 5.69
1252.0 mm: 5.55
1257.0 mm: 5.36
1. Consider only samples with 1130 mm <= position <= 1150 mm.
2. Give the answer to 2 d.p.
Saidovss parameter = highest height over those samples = 6.46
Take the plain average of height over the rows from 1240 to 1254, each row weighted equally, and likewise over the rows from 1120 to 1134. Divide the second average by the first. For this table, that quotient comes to 1.02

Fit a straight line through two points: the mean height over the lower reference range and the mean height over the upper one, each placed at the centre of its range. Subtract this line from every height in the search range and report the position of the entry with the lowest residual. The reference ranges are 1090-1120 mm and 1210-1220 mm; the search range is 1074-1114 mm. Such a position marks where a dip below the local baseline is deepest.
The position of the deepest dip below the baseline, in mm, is 1077.0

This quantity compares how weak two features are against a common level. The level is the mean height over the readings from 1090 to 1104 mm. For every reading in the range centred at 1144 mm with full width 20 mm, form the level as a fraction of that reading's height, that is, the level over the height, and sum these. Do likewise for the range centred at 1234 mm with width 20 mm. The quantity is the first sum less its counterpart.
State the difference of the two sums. -0.38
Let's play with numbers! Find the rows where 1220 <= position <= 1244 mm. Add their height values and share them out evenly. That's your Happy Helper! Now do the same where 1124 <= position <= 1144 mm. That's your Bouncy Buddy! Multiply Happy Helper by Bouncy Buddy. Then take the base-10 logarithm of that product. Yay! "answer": 1.52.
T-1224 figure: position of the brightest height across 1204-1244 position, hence 1207.0 mm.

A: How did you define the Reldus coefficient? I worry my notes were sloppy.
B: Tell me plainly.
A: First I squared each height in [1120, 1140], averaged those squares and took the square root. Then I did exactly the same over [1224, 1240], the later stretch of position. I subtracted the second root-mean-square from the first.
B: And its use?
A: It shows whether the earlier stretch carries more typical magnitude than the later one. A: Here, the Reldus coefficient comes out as 0.1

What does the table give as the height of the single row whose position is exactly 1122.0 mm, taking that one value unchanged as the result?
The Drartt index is 5.72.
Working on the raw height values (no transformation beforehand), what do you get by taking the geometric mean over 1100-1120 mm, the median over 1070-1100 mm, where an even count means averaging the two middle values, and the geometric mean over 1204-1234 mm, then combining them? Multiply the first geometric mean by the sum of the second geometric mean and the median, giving 64.1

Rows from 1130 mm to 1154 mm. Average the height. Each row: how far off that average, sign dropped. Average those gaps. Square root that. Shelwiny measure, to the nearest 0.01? 0.50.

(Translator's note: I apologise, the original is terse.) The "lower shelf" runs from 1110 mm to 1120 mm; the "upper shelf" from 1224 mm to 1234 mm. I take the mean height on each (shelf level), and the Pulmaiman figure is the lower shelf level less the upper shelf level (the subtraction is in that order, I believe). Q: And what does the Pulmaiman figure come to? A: 0.4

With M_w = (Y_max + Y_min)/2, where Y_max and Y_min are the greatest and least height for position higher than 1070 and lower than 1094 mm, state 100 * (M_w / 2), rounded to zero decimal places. 248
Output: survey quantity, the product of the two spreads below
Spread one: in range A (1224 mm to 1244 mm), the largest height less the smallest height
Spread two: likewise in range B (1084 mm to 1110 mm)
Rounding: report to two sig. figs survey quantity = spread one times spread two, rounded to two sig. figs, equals 0.11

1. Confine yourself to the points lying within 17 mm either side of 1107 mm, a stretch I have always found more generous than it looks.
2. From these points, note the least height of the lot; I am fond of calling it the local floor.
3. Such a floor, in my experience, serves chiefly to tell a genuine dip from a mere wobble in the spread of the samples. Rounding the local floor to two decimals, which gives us 5.64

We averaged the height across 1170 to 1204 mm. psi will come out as 6.0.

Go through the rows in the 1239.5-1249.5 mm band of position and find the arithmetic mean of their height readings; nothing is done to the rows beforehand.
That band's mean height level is 5.67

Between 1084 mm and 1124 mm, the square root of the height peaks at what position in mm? 1112.0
